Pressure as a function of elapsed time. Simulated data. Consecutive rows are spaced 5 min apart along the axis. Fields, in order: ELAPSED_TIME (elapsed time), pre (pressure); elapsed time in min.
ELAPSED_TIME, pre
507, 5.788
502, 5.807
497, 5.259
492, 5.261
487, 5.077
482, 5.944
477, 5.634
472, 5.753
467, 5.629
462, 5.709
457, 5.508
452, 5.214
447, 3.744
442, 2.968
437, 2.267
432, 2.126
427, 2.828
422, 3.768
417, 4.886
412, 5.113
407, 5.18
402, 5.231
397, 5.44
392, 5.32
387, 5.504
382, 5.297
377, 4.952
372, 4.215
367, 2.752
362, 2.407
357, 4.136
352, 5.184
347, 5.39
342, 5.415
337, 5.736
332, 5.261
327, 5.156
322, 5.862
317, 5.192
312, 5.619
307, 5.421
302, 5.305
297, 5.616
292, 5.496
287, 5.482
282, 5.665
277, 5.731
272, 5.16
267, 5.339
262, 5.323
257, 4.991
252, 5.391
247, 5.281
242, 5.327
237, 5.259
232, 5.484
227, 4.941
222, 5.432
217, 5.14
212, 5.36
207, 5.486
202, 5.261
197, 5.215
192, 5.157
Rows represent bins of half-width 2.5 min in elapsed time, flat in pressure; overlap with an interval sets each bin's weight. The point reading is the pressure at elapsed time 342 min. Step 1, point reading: 5.415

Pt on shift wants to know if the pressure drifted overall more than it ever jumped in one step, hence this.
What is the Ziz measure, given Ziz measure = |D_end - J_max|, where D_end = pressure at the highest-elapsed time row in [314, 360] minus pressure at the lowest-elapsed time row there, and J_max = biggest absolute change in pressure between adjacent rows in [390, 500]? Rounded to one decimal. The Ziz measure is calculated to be 2.5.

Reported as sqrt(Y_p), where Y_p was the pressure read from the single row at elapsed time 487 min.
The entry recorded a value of 2.25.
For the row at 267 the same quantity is 2.31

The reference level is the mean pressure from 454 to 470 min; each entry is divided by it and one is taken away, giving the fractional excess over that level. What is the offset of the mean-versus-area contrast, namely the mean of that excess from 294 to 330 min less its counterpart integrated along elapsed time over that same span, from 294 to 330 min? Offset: 1.0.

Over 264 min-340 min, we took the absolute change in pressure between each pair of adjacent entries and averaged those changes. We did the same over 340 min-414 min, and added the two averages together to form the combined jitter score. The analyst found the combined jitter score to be 0.78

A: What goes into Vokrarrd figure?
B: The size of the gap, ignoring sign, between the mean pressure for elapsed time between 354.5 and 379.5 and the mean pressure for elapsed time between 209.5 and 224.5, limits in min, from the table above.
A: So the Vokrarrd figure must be 1.6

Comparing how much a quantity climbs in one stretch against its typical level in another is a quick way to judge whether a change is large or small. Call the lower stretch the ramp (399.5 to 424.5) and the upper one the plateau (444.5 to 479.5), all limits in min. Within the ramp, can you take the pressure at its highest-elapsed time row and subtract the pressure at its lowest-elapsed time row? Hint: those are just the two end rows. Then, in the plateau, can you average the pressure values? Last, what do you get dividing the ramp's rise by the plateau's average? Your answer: -0.28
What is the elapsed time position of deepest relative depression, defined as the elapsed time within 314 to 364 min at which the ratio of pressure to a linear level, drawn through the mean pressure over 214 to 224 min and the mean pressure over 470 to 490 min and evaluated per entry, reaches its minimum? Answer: 362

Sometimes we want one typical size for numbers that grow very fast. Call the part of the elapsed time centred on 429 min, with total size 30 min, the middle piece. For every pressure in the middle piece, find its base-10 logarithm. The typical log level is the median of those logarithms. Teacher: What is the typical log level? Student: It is 0.462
